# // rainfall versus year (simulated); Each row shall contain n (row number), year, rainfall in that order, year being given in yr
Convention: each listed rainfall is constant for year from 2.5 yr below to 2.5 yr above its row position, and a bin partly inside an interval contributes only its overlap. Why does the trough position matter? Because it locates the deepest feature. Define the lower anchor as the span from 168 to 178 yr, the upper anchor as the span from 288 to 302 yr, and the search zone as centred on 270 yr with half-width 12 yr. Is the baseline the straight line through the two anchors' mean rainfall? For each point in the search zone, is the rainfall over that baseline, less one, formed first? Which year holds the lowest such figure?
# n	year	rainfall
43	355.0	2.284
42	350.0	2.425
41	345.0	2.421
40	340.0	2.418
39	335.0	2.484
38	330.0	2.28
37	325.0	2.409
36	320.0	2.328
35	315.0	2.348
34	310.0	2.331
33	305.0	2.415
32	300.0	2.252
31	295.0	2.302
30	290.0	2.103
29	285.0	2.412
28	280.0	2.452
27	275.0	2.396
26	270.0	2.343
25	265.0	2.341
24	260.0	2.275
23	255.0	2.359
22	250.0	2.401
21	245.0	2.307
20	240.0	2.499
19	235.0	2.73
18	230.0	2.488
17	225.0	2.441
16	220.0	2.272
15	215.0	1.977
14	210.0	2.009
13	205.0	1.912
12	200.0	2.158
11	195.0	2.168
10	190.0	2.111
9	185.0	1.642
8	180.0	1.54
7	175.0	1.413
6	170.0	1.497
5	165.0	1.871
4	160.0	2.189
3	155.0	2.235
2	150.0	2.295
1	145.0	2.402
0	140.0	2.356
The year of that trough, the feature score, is 270.0 yr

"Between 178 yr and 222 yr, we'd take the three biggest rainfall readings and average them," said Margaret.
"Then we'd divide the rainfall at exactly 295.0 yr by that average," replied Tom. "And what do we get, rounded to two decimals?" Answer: 1.05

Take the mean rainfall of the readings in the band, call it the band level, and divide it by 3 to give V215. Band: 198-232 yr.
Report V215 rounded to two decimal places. 0.73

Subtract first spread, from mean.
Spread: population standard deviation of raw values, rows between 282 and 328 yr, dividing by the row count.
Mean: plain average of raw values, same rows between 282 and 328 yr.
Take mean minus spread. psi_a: 2.23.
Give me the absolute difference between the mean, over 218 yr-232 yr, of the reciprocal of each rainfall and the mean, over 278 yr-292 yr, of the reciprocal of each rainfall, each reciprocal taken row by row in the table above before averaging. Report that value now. 0.015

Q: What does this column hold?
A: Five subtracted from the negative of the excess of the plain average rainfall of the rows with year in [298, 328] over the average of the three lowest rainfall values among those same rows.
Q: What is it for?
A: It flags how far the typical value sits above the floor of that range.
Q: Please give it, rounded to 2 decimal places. -5.04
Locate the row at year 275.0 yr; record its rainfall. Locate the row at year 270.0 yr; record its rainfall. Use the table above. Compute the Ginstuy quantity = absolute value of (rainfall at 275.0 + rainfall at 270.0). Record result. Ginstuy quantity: 4.7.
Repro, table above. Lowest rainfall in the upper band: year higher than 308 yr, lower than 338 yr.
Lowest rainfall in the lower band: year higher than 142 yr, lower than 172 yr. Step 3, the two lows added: 3.78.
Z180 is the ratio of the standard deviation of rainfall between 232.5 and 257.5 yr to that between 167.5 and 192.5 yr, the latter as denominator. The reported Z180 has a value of 0.61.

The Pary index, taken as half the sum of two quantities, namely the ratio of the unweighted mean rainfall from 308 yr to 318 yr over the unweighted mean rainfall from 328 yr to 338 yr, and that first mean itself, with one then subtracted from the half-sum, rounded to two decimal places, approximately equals 0.66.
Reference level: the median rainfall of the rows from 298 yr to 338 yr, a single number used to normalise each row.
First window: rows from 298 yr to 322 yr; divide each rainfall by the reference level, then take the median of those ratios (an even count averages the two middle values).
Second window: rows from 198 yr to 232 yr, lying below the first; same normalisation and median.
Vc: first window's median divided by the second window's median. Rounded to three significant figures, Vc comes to 1.08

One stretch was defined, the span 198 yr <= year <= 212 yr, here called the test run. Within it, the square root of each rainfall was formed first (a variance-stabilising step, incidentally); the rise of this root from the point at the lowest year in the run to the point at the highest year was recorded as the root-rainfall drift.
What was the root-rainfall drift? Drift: -0.052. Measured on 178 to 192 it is 0.212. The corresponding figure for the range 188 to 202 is 0.016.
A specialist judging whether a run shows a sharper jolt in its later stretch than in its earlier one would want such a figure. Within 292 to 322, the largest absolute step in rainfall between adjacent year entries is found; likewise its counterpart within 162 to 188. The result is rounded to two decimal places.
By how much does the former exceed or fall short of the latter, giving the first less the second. -0.21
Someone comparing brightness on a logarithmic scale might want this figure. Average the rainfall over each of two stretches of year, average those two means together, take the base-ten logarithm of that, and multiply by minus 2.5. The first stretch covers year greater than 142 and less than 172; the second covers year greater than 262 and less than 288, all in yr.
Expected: -0.87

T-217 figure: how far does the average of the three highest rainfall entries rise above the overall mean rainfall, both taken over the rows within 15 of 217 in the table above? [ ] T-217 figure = 0.22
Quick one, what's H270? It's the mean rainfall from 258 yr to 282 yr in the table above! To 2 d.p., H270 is 2.36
